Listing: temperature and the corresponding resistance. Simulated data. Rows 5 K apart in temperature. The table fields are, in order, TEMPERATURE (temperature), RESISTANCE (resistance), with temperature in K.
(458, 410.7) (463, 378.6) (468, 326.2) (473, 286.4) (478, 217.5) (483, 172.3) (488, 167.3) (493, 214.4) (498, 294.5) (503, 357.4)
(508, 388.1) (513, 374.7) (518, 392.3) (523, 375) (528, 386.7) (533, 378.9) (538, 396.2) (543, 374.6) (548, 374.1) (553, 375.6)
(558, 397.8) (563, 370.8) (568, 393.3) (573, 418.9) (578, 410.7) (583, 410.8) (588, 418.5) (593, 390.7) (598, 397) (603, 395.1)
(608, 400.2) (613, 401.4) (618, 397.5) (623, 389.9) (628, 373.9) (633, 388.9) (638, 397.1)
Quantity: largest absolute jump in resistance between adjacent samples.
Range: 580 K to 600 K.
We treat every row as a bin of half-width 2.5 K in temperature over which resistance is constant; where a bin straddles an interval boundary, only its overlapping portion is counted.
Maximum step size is 28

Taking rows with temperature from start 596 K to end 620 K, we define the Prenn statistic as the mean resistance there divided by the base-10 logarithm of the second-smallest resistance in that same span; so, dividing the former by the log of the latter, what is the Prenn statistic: 153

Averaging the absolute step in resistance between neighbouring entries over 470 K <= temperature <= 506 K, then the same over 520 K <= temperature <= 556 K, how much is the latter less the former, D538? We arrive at -41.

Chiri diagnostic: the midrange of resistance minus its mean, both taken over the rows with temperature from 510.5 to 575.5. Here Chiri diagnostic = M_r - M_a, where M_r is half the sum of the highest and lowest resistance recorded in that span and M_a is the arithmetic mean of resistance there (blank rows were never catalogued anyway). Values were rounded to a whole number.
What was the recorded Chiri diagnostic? 10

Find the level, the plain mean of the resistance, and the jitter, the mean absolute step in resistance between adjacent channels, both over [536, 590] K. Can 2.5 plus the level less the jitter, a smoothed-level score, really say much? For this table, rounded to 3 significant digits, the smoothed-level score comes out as 383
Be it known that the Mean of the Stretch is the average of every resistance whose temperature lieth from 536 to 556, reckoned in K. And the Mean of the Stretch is 380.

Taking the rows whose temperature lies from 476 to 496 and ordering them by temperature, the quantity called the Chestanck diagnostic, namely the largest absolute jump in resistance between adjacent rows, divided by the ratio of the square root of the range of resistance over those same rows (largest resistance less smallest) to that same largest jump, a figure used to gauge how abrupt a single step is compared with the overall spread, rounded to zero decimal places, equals 313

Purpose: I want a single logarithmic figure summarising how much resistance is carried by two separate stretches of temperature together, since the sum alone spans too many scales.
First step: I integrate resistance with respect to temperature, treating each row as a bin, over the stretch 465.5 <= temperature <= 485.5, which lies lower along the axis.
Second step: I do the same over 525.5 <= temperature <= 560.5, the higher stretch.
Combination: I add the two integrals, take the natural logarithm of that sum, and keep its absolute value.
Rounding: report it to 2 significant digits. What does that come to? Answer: 9.8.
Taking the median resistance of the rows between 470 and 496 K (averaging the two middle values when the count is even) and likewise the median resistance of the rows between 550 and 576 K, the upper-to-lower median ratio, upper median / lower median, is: 1.8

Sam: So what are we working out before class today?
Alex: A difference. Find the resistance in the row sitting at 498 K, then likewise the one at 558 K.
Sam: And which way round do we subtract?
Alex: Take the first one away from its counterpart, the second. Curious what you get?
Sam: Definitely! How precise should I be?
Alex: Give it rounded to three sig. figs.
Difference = 103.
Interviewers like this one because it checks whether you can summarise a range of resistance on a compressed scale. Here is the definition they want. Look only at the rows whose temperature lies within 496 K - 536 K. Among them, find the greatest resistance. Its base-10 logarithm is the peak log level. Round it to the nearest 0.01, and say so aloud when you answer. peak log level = 2.59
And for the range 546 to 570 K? 2.60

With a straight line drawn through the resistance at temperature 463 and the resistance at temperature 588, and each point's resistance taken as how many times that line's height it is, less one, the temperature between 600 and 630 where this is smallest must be 628 K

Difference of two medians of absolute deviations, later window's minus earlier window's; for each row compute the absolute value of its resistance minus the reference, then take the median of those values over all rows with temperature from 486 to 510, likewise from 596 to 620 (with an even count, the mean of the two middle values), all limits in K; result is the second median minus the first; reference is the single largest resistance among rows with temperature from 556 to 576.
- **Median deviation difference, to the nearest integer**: -103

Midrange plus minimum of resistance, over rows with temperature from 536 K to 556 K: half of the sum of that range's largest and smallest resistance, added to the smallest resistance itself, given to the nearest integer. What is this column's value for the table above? 759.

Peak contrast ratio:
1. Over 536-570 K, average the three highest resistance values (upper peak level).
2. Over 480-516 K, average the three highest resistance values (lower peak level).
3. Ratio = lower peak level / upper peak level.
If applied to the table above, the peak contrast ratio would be 0.94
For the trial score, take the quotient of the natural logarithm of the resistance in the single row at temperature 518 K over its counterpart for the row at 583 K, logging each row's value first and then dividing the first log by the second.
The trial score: 0.99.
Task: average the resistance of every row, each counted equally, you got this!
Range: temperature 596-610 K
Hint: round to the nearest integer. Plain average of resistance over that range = 397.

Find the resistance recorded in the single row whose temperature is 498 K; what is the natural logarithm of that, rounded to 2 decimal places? 5.69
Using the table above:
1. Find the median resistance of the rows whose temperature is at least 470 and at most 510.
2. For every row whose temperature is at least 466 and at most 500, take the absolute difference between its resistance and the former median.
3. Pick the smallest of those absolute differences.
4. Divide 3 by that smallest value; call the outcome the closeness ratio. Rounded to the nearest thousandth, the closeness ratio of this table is 0.087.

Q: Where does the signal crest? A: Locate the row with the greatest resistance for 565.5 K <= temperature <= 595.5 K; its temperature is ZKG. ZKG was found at 573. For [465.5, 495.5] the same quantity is 468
